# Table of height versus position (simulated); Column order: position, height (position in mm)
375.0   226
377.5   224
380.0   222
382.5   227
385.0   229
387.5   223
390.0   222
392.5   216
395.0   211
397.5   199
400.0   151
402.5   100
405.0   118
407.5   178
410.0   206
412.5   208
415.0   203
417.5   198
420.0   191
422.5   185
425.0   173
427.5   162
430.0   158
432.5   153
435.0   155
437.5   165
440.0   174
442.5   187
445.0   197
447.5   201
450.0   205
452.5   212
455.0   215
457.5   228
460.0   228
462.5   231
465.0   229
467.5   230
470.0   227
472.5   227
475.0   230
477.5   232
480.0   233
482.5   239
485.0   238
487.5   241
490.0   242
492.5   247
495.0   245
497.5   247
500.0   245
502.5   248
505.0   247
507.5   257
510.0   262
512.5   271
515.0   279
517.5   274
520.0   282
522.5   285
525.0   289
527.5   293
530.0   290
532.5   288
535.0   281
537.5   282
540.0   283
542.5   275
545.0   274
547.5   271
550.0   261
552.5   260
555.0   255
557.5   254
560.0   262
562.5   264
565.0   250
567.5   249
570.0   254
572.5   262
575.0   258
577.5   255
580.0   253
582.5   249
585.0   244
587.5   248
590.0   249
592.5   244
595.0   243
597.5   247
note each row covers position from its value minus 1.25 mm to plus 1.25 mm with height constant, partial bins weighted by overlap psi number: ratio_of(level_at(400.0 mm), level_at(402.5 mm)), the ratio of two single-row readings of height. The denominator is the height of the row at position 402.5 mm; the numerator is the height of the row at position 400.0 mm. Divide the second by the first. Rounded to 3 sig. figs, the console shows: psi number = 1.51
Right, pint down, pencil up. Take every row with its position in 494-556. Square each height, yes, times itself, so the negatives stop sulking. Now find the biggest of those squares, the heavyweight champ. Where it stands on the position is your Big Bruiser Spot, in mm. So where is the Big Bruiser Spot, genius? 527.5 mm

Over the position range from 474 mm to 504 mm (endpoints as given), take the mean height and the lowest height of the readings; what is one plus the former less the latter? 12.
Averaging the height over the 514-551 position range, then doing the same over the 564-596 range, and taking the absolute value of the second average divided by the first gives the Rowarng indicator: 0.89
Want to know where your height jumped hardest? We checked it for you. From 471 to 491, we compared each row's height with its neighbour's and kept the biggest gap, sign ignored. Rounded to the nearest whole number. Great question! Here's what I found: 6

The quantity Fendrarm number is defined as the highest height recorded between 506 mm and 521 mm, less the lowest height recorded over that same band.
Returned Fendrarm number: 25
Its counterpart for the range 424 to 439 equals 20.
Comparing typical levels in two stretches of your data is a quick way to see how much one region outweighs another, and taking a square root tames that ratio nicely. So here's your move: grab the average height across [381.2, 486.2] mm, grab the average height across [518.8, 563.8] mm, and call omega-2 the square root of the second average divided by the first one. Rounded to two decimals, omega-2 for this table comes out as 1.17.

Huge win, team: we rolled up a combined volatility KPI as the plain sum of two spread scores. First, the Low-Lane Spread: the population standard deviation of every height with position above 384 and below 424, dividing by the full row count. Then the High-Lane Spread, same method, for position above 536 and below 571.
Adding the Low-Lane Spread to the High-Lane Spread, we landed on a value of 47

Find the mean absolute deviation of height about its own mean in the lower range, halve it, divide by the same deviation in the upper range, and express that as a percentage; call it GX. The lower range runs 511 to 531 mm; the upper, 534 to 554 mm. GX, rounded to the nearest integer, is 45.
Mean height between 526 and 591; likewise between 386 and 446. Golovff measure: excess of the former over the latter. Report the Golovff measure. 83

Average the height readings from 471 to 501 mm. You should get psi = 239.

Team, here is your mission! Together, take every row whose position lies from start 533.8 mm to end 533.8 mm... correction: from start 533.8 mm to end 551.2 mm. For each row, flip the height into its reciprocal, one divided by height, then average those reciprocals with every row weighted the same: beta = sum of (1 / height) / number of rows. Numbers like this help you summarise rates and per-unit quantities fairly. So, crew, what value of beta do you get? 0.0036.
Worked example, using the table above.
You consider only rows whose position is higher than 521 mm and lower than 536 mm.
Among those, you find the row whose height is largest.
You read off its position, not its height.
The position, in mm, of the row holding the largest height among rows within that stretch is 527.5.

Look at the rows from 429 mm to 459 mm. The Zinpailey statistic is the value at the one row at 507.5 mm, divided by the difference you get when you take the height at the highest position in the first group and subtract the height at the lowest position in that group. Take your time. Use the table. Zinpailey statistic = 4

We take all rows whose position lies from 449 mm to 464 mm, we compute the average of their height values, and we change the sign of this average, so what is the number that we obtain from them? -220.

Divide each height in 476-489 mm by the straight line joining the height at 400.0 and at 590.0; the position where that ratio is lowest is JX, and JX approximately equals 480.0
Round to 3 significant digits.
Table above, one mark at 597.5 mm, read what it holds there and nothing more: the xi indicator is 247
